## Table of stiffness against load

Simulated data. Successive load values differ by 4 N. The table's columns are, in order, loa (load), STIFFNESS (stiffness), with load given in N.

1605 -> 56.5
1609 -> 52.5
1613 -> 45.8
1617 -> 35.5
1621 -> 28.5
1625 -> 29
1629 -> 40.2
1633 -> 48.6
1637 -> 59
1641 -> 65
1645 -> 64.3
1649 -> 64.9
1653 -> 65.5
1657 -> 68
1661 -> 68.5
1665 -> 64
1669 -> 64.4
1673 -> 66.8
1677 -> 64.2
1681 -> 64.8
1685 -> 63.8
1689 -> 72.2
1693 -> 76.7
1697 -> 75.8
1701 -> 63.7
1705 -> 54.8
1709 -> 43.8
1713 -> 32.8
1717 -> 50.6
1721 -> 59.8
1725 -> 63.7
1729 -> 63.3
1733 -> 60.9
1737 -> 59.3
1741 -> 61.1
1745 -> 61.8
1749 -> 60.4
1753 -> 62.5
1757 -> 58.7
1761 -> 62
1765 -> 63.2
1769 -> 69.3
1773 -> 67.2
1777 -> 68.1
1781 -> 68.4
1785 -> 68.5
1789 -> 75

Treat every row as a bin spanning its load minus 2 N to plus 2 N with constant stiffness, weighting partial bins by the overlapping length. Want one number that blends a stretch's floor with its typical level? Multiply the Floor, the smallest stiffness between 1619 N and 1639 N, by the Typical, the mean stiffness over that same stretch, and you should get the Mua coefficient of 1170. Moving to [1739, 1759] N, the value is 3575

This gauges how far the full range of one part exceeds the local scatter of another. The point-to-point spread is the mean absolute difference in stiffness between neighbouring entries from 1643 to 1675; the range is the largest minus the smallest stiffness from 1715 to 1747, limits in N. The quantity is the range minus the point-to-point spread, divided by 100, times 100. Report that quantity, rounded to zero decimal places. 11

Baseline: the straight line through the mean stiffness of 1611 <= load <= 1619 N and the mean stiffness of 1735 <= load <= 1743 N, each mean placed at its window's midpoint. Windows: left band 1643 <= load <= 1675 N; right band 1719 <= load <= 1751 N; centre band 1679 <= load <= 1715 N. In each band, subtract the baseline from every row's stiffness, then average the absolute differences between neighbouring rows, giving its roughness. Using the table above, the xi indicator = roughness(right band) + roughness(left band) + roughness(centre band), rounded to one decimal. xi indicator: 10.7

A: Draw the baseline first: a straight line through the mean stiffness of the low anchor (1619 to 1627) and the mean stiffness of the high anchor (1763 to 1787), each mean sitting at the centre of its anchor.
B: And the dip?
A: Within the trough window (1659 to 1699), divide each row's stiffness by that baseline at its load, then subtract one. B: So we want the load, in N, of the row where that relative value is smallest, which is 1685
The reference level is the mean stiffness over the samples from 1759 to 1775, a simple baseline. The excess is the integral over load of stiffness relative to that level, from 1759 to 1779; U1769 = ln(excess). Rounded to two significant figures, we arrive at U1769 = 2.4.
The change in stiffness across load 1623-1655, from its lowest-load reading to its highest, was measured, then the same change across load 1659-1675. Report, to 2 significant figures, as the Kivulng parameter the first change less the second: 38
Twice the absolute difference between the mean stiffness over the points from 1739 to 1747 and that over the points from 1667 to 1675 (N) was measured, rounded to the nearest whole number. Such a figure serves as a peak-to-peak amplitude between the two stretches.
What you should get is 8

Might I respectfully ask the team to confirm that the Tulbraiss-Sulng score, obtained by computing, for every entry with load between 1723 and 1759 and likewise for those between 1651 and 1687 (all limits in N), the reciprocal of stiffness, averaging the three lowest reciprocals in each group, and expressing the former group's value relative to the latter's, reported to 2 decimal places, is 1.07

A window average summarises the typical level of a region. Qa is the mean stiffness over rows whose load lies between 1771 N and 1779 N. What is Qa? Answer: 68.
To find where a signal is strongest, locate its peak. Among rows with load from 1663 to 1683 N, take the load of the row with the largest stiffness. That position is 1673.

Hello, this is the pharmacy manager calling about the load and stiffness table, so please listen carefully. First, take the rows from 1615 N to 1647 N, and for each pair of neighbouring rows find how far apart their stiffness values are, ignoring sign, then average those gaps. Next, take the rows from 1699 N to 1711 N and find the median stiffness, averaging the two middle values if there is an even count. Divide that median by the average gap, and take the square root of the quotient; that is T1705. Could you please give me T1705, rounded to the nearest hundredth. 2.95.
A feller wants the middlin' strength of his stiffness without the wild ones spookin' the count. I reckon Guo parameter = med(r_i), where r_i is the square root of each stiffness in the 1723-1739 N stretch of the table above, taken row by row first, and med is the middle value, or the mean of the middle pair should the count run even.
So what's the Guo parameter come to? 7.88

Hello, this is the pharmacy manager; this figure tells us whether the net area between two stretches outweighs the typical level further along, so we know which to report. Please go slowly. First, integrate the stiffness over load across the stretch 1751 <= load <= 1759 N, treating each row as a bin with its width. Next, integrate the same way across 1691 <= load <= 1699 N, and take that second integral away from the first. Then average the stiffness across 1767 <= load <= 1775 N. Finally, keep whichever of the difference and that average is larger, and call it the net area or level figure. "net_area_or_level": 68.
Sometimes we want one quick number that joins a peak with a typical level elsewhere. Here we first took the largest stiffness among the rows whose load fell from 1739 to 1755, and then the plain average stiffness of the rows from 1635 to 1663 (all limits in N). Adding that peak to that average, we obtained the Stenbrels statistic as 128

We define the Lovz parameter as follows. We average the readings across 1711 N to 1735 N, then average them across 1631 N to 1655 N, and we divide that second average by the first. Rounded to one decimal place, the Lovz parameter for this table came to 1.1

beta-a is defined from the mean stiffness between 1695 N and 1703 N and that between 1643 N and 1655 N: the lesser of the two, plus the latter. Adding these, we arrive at 130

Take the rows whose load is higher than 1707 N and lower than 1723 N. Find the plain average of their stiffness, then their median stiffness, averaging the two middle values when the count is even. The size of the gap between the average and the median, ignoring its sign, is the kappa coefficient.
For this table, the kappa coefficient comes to 0.45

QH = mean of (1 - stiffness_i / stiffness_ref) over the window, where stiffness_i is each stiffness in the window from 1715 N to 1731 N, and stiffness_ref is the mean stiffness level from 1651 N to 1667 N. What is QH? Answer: 0.11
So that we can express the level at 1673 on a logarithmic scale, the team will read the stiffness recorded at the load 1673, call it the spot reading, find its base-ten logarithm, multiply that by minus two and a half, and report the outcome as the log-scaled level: -4.56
